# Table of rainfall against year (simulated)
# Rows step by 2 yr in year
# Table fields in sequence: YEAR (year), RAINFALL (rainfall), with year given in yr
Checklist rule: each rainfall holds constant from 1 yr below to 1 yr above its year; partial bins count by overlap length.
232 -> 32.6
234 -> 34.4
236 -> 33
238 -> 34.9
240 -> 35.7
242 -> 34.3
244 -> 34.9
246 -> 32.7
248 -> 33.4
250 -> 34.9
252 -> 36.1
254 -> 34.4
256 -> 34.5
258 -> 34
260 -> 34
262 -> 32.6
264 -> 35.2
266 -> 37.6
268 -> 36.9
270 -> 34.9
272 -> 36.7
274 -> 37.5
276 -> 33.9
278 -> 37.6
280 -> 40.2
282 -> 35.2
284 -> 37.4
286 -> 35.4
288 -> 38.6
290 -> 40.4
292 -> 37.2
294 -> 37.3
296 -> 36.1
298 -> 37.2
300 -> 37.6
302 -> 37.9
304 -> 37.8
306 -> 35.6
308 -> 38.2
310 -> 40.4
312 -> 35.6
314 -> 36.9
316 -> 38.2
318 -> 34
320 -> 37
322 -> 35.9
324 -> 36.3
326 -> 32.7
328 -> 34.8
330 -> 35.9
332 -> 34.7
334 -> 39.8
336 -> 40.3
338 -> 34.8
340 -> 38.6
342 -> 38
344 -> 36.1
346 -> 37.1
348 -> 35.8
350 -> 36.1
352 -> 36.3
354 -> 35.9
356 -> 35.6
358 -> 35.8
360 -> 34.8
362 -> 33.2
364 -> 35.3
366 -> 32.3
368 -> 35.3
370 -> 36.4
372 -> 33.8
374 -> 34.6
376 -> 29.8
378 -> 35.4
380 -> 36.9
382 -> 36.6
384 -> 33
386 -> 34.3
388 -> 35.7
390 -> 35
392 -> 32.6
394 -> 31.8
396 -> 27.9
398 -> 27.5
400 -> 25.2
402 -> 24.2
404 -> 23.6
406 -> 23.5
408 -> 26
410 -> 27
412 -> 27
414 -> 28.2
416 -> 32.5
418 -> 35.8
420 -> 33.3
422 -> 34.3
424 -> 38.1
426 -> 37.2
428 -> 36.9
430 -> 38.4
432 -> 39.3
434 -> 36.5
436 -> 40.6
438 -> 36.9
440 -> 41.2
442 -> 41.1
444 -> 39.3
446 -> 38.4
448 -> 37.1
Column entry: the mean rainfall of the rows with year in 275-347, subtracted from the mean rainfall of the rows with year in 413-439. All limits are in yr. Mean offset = -1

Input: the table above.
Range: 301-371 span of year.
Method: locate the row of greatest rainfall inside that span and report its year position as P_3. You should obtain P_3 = 310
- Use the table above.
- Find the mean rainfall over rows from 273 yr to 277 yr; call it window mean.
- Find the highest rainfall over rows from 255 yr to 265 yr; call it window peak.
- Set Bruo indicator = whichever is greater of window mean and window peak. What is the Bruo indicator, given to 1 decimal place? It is 35.7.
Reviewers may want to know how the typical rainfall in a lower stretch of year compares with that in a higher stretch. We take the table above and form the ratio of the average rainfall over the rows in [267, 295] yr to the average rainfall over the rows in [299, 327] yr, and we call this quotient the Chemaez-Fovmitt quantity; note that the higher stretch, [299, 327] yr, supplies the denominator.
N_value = 1.01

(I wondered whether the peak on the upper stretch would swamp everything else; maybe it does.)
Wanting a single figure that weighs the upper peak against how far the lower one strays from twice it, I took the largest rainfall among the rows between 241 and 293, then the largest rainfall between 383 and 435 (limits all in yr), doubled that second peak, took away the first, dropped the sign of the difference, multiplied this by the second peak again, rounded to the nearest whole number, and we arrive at 1501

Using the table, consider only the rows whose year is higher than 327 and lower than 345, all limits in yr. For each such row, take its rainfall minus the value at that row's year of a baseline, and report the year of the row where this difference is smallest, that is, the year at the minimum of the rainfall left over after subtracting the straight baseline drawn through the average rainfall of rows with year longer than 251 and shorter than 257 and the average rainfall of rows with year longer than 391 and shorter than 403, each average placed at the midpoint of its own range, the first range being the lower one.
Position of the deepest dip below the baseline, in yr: 328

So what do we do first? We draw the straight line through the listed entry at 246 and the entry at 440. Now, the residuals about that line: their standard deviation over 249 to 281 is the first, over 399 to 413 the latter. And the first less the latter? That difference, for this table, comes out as 0.4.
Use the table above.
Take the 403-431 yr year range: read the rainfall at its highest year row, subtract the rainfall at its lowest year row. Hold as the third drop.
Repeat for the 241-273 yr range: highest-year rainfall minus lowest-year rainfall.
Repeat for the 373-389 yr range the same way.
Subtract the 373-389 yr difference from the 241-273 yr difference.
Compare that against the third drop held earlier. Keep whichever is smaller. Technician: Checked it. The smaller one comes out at 1.3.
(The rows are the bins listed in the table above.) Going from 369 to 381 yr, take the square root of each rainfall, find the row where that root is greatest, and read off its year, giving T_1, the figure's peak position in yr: 380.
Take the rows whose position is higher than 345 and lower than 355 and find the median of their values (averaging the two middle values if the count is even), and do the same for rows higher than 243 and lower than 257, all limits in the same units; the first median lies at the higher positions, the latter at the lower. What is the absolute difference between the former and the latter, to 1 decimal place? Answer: 1.6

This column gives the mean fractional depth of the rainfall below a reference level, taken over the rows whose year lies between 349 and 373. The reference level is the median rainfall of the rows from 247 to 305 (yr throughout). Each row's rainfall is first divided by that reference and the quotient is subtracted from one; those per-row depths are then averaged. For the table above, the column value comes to 0.045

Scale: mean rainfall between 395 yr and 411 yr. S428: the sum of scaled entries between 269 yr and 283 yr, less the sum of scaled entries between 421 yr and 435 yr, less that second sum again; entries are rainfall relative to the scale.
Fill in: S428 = -10.4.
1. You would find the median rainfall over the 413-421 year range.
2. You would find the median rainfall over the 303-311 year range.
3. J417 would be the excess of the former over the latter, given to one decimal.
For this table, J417 -5.1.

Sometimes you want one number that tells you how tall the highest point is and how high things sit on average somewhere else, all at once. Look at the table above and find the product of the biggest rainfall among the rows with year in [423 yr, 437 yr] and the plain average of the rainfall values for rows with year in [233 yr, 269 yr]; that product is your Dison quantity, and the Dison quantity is 1406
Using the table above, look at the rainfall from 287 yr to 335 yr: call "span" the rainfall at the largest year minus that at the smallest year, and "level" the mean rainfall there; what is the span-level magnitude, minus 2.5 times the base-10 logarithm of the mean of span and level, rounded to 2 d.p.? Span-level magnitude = -3.20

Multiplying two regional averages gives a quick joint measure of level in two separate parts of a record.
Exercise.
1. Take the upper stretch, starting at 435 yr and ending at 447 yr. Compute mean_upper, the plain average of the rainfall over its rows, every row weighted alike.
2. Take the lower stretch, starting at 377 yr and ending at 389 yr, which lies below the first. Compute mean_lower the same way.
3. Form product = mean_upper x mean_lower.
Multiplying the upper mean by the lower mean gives 1398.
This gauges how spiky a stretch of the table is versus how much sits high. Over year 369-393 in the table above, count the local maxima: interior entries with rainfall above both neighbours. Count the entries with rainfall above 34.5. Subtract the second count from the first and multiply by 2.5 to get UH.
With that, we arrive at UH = -10.0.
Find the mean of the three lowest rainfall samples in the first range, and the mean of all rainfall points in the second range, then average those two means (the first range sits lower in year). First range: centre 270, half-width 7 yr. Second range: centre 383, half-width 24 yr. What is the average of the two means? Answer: 33.3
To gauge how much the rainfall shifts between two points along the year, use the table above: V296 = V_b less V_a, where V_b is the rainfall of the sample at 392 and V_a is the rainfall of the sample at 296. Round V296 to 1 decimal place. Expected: -3.5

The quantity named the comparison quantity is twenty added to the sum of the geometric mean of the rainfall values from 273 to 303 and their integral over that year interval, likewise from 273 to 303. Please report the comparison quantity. 1176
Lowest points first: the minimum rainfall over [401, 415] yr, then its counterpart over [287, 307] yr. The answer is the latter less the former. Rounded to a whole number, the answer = 12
